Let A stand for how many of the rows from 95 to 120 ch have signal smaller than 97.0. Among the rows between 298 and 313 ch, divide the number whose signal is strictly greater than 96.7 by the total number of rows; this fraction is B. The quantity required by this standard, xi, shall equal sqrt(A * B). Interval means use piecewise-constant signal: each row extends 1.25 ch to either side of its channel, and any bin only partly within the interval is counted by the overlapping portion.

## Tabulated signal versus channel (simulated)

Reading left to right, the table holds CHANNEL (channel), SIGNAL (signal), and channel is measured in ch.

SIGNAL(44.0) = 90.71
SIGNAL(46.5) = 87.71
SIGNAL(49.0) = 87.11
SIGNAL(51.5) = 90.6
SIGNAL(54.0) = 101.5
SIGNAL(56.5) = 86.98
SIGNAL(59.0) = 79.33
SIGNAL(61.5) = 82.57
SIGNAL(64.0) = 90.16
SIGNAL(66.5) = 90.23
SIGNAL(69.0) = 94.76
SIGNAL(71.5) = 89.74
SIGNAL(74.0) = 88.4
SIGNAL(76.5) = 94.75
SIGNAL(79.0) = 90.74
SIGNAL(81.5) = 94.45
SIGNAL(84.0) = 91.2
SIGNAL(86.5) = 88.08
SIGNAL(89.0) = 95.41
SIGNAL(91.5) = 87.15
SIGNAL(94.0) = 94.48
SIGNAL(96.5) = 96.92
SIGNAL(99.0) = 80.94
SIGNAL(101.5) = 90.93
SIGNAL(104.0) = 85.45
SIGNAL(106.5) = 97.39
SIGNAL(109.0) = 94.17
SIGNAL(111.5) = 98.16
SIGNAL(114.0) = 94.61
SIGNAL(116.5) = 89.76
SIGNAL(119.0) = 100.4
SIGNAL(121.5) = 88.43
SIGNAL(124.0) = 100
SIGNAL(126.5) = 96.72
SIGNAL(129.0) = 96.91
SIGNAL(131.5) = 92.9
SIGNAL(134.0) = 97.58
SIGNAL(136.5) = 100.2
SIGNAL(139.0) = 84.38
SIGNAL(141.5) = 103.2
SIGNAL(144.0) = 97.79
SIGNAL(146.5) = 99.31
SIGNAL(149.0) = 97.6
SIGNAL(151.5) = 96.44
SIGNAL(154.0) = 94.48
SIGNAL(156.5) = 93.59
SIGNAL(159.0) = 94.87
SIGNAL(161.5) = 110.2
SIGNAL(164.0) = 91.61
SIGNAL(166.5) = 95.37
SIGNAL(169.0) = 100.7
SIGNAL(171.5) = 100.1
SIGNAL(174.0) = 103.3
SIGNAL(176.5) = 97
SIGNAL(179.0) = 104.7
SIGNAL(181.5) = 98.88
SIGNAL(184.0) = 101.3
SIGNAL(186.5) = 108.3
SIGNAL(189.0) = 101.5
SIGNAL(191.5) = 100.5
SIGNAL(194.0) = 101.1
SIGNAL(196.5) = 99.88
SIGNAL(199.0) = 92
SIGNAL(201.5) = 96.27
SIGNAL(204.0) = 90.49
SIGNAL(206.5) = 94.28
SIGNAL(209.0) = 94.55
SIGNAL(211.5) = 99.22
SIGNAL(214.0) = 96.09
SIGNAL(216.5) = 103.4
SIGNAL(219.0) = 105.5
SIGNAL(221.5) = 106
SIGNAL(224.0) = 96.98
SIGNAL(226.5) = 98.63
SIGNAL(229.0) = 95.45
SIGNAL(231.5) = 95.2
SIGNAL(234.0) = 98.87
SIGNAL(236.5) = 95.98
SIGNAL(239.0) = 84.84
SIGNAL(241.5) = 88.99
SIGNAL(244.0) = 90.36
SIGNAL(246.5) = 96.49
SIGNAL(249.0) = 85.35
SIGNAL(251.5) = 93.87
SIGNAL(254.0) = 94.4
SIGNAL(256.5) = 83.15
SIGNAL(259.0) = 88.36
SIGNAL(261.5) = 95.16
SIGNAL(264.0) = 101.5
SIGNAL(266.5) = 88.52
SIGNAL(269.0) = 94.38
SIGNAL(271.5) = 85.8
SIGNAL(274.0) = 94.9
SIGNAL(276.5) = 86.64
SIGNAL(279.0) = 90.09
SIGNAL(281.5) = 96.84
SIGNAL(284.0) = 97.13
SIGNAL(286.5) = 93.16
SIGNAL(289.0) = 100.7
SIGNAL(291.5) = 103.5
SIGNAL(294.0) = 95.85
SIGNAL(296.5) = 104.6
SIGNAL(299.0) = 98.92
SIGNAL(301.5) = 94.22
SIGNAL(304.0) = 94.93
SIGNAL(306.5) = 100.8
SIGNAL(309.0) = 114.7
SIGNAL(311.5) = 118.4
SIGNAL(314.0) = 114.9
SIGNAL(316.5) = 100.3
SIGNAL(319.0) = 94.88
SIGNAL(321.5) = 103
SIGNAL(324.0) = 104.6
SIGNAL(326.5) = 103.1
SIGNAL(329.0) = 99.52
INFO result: 2.16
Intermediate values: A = 7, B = 0.7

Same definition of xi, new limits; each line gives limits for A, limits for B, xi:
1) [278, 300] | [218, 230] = 1.79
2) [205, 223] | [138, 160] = 1.15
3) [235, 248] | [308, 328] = 2.09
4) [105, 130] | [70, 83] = 0.00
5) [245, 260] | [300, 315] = 2.00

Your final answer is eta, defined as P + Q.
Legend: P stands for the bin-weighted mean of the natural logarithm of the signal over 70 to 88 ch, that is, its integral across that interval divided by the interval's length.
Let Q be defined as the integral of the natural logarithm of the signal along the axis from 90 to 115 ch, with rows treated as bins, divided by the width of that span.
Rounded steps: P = 4.51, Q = 4.52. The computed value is 9.03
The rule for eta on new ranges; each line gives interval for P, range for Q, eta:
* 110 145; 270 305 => 9.12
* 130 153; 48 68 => 9.05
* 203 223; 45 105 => 9.09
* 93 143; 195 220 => 9.12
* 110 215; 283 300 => 9.17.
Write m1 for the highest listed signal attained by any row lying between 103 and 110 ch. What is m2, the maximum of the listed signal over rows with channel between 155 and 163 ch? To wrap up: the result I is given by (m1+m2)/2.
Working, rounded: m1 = 97.39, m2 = 110.2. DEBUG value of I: 104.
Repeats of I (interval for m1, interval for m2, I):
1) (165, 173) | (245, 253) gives 99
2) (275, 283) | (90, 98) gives 97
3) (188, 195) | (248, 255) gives 98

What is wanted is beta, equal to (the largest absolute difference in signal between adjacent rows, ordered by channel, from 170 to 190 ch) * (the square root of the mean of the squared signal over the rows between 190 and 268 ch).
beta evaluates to 734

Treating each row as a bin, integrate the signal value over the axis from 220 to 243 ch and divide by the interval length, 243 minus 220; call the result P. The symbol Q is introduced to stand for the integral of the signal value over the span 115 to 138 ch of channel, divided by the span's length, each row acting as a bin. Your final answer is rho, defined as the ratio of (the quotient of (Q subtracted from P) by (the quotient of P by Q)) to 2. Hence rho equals 0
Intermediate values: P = 96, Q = 96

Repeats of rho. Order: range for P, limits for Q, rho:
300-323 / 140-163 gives 3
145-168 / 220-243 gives 1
